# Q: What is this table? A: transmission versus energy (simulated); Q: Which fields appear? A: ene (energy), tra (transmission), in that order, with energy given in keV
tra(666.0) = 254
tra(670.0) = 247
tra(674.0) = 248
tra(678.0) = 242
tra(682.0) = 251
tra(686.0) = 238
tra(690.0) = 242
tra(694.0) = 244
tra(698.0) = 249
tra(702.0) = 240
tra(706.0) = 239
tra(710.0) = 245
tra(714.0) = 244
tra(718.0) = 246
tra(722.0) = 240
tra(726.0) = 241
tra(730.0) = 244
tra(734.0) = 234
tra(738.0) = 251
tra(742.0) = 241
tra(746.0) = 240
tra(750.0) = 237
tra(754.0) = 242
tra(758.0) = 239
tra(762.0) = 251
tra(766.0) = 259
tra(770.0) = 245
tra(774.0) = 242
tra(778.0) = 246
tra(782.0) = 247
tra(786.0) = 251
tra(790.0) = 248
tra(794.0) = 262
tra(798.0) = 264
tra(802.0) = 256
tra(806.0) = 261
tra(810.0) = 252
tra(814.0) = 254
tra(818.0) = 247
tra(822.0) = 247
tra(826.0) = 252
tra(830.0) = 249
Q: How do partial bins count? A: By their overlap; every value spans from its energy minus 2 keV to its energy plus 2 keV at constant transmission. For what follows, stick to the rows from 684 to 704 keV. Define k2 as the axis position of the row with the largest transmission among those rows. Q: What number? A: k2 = 698.0 keV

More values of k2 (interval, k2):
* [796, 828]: 798.0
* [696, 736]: 698.0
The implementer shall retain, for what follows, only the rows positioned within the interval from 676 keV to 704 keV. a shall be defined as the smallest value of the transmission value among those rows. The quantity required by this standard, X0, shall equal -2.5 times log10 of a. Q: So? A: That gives -5.941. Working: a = 238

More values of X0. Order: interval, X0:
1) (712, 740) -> -5.923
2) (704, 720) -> -5.946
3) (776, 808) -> -5.977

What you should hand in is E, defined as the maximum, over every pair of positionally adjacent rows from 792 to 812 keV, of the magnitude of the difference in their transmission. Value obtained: 9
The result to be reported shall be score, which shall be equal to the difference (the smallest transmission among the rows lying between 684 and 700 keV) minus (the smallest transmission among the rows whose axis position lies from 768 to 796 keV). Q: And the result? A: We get -4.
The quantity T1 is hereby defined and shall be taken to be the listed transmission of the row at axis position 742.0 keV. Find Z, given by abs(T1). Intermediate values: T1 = 241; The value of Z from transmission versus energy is 241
